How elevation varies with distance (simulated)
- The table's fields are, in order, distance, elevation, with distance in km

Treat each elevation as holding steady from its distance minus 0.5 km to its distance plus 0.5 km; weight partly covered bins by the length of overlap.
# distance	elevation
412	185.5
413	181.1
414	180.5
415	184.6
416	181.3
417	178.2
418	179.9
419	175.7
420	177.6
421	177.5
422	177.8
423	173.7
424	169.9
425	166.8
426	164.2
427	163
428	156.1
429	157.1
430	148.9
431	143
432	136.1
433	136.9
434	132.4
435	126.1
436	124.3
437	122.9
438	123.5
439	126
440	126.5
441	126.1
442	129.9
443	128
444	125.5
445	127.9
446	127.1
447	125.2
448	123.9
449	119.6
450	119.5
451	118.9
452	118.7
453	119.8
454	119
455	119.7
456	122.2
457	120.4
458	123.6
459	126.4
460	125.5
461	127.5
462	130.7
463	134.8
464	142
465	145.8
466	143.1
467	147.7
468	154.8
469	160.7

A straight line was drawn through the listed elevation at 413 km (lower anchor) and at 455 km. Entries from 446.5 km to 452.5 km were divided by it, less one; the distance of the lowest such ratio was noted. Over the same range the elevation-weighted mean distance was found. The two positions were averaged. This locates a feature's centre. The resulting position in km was 449.2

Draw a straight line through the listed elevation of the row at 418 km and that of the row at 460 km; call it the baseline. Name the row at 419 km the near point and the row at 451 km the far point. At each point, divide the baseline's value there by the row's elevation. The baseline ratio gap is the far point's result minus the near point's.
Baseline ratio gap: 0.14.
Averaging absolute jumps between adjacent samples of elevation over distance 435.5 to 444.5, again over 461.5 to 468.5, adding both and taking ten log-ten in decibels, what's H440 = 8.2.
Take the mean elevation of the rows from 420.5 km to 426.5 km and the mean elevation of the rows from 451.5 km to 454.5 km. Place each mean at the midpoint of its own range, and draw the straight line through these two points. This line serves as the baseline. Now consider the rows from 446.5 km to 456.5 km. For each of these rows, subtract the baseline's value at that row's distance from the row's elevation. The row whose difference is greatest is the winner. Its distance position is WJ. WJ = 456 km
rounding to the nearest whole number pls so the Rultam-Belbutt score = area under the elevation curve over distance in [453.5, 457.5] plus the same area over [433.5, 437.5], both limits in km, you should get 987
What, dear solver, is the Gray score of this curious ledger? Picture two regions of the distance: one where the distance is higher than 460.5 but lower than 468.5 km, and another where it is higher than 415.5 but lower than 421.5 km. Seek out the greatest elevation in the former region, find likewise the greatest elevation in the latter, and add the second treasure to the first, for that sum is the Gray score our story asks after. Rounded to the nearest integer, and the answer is 336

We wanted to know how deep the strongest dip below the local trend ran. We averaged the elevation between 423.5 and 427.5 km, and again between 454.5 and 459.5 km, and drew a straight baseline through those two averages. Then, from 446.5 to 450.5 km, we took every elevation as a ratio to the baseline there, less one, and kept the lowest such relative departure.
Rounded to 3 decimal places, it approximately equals -0.104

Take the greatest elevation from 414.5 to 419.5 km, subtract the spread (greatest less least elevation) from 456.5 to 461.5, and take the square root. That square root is 13.3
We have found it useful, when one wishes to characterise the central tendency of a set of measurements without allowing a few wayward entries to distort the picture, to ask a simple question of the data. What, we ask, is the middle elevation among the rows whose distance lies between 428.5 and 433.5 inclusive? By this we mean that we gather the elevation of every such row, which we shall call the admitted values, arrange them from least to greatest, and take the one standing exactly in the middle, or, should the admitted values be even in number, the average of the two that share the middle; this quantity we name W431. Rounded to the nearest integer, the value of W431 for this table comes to 143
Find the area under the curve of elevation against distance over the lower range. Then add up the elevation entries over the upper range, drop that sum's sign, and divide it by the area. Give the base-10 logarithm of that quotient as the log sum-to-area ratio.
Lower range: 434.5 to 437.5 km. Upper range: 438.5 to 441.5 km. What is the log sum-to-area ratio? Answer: 0.01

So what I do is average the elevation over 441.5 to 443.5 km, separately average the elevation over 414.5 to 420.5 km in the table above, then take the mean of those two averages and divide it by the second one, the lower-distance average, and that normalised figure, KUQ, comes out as 0.86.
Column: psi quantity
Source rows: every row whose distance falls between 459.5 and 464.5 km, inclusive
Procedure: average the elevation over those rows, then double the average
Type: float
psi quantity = 264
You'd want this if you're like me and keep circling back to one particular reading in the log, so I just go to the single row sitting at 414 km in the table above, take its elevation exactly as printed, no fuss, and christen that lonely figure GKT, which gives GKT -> 180.5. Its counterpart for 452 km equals 118.7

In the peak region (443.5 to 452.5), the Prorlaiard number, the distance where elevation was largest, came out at 445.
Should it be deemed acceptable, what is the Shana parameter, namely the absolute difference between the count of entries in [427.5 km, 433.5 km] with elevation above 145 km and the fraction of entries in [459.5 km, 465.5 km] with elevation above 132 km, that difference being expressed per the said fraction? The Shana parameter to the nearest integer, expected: 5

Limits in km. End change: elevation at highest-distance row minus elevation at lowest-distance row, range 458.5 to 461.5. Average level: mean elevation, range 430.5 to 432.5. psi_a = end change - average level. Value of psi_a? -138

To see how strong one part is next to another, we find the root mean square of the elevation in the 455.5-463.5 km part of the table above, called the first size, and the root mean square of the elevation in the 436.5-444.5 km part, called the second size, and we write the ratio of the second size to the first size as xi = 1.00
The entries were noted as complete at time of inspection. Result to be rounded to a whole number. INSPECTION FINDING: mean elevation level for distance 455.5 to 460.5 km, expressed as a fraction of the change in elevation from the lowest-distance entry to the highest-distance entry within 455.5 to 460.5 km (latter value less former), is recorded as 37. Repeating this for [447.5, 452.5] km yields -23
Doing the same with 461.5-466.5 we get 11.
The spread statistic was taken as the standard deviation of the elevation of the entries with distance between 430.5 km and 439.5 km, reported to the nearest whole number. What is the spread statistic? 7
